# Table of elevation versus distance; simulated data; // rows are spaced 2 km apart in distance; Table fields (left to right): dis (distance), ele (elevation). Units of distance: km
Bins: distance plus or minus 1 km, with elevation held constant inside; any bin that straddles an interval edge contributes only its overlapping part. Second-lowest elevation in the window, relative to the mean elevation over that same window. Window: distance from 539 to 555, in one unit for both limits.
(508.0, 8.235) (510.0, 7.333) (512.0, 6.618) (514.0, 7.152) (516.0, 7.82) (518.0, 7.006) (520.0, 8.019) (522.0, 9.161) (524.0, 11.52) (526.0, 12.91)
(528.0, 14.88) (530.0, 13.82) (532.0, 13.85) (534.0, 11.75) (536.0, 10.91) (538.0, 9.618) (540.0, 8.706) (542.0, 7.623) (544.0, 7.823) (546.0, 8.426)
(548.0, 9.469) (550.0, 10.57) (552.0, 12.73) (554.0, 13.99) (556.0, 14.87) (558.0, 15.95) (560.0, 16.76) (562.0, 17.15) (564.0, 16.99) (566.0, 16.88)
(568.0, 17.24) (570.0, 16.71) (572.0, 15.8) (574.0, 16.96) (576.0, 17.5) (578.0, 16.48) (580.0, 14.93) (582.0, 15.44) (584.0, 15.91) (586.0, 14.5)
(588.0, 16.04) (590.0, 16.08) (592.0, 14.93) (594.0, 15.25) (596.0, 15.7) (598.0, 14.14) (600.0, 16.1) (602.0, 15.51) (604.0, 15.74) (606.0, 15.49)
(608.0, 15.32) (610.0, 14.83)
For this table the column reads 0.79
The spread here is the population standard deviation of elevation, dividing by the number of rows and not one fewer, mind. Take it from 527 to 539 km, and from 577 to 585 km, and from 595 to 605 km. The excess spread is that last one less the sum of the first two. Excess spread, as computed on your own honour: -1.75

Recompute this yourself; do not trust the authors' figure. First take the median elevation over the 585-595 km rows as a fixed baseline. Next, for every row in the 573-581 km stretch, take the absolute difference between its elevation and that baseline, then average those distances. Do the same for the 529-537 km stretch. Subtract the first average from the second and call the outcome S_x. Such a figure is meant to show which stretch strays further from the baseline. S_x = 1.3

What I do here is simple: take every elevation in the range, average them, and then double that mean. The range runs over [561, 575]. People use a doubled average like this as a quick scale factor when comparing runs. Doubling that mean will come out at 34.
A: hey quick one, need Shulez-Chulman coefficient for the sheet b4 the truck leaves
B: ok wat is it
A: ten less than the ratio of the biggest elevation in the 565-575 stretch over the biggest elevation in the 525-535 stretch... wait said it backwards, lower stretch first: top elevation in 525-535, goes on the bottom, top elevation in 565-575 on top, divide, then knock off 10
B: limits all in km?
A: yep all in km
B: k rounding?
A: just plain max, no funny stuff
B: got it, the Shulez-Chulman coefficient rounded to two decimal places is -8.84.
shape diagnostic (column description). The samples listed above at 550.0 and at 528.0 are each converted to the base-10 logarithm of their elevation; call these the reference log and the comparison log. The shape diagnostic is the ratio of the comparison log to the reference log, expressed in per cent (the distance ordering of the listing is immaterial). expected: 115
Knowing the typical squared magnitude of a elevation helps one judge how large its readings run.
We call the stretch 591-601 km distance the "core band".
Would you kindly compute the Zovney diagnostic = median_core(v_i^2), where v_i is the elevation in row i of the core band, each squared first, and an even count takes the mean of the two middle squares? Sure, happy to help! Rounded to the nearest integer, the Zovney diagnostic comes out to 233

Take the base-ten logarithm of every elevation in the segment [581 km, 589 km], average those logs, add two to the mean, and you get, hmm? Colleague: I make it 3.19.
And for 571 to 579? 3.22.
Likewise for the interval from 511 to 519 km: 2.85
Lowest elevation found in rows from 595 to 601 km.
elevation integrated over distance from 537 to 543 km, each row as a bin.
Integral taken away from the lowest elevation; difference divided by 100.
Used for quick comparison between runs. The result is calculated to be -0.38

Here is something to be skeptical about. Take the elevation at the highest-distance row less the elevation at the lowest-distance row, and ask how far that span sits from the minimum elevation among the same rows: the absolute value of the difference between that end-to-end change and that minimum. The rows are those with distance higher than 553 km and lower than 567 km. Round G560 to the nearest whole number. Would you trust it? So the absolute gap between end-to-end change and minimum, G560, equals 11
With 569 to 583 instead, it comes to 16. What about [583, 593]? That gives 15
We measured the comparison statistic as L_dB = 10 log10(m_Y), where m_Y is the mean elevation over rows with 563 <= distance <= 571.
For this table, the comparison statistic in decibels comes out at 12.3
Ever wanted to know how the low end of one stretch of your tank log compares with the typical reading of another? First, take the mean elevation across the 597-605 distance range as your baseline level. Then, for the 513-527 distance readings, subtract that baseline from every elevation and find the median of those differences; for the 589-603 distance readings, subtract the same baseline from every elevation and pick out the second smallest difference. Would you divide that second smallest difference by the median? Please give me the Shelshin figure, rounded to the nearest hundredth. 0.06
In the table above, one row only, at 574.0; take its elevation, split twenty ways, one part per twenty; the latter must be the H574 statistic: 0.85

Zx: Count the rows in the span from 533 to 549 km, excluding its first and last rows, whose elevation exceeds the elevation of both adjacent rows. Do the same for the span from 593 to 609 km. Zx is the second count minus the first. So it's 3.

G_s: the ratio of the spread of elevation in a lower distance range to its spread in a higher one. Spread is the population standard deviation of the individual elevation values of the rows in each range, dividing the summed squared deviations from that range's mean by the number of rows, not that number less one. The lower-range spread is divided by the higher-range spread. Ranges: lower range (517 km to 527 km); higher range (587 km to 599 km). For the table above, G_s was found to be 3.2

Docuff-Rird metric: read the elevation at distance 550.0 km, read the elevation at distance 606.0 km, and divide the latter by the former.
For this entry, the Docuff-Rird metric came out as 1.47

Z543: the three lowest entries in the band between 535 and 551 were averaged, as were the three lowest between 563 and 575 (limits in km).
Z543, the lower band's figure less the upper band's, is -8.5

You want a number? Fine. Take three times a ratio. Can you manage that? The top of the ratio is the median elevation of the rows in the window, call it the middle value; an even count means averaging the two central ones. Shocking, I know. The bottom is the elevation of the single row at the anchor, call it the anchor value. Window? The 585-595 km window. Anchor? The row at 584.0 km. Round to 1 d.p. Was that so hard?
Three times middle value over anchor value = 2.9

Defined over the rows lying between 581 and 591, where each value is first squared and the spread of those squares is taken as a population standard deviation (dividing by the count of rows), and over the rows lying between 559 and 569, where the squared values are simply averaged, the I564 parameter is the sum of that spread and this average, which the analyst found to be 307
